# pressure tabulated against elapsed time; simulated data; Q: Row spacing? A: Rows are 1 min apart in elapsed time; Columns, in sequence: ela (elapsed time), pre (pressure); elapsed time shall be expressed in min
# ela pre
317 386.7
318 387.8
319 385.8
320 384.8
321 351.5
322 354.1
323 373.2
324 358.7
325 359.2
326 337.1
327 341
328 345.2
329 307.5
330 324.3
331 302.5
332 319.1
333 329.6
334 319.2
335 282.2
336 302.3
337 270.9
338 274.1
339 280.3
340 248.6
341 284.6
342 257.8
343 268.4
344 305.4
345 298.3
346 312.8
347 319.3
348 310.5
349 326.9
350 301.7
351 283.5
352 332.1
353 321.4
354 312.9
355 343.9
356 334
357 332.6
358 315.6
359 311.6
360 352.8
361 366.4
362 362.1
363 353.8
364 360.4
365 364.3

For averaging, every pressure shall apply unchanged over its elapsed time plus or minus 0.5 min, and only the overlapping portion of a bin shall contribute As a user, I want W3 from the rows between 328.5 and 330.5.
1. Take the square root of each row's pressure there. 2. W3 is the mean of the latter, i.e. 17.8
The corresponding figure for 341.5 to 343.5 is 16.2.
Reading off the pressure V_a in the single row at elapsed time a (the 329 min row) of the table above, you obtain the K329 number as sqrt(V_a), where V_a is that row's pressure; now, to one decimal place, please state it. 17.5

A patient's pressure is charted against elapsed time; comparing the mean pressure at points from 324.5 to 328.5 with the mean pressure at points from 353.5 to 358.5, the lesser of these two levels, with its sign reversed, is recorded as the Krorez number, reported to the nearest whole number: -328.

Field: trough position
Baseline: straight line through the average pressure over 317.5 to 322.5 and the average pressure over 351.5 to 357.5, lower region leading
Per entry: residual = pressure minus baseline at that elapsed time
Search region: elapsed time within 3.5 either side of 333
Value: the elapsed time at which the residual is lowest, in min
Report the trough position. 335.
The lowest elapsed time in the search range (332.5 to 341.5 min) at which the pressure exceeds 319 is 333 min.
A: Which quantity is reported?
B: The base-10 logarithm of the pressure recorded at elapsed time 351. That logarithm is 2.45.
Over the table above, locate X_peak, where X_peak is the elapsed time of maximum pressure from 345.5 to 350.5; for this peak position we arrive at 349 min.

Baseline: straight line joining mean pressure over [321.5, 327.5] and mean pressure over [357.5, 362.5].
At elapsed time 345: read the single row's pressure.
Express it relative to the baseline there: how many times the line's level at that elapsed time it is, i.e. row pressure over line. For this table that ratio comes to 0.860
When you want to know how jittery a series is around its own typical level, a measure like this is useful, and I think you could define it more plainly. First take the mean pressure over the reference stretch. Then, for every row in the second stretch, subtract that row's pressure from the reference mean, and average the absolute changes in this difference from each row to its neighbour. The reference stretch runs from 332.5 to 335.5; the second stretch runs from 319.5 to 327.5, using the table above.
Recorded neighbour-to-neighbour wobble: 14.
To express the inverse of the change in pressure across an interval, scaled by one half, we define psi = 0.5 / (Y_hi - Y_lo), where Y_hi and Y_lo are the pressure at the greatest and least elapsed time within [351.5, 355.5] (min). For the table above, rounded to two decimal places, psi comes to 0.04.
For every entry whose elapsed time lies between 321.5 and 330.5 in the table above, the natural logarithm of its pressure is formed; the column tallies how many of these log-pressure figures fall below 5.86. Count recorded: 5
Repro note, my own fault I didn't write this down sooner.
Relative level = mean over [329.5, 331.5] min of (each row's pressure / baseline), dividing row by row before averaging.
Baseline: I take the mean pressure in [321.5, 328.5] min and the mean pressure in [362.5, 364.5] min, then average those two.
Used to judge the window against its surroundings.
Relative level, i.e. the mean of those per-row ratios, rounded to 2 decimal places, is 0.88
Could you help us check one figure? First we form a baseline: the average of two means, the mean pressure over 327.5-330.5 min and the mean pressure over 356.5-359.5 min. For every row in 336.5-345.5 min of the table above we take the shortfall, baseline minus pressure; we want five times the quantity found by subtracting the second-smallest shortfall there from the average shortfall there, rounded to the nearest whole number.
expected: 109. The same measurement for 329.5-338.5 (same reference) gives 108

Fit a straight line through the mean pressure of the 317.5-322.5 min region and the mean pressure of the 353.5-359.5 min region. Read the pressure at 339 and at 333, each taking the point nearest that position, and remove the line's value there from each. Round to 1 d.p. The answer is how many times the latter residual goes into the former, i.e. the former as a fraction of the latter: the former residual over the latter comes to 2.6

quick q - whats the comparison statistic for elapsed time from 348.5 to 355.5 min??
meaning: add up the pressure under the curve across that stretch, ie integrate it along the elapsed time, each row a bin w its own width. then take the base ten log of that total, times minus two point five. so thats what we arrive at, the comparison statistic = -8.37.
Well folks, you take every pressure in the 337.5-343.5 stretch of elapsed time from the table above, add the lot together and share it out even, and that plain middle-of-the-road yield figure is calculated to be 269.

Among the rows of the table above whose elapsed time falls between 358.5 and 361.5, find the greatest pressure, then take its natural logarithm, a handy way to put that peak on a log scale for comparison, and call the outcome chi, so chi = 5.90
